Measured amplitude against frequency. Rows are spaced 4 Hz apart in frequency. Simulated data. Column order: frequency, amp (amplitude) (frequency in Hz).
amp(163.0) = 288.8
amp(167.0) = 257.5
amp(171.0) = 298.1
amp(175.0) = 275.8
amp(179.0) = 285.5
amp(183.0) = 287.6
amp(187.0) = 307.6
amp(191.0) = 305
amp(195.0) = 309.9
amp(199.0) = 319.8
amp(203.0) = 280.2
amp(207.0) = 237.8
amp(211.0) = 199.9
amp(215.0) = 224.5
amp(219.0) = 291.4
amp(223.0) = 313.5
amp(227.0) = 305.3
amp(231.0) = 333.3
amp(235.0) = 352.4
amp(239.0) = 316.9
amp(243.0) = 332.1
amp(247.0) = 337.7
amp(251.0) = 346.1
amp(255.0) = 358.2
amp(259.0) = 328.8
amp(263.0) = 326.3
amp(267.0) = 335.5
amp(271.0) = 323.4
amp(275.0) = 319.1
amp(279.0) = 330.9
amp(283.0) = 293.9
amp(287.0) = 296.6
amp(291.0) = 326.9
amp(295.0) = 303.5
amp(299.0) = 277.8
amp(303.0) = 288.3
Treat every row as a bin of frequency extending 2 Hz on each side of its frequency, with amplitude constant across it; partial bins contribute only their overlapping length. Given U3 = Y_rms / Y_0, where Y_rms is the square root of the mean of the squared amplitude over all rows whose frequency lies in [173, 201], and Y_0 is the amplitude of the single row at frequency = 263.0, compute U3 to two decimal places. 0.92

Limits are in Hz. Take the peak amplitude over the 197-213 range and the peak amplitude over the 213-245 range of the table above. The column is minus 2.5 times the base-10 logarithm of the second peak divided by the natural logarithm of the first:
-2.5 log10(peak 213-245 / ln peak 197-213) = -4.47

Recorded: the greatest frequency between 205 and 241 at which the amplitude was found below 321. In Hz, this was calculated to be 239.0 Hz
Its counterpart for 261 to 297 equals 295.0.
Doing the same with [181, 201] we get 199.0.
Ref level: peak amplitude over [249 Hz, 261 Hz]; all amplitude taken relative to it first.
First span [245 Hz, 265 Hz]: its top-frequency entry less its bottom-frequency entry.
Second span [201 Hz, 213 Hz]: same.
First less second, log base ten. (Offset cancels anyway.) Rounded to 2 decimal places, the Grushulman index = 1.84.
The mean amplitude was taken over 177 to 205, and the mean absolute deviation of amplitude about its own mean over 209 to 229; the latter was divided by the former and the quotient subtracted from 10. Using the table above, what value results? 9.85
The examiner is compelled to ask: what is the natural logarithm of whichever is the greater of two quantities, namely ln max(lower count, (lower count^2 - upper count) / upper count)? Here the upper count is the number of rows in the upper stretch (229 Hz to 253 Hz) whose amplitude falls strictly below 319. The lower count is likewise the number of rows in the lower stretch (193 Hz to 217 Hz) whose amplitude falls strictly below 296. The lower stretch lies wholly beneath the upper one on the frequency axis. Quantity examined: 2.7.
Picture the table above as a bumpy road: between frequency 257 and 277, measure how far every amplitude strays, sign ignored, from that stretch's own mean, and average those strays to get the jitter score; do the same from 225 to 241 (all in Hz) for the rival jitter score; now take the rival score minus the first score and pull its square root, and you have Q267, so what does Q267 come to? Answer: 3.38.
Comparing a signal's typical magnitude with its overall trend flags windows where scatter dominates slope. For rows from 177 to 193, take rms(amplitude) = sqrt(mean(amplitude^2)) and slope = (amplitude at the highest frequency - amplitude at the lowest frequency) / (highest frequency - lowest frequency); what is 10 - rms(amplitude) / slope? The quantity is -173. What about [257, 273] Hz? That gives 740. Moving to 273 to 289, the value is 176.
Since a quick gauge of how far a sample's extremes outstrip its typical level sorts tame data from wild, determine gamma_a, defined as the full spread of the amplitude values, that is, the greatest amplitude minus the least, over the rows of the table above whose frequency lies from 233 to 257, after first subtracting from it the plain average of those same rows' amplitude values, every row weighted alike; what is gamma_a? -299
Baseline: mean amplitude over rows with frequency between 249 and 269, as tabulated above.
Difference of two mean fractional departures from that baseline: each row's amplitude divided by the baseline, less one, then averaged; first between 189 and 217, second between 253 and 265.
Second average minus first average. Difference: 0.205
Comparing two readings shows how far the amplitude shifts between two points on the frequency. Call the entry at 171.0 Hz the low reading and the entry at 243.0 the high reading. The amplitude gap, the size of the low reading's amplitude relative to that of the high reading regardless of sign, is 34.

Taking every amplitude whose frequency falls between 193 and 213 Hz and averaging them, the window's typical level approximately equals 270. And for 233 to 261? 339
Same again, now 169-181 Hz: 286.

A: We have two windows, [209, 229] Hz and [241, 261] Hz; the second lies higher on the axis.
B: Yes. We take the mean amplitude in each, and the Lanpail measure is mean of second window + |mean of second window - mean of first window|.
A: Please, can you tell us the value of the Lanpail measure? 414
